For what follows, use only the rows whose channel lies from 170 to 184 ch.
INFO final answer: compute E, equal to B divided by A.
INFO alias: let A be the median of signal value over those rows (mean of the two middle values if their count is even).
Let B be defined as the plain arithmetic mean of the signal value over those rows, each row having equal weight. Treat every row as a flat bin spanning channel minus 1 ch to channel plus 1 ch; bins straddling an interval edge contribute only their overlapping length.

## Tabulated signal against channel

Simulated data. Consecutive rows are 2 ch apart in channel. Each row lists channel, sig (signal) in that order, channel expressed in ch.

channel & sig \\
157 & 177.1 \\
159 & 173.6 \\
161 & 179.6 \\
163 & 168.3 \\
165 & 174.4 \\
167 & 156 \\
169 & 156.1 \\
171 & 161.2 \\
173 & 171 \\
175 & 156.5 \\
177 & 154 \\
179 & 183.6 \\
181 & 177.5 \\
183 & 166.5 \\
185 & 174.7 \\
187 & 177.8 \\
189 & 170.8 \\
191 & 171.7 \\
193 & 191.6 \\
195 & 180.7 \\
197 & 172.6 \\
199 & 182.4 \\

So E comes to 1.00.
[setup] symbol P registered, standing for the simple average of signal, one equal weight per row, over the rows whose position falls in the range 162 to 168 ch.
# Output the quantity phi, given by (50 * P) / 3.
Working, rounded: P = 166.2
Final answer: 2771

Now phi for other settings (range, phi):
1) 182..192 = 2872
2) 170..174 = 2768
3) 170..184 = 2786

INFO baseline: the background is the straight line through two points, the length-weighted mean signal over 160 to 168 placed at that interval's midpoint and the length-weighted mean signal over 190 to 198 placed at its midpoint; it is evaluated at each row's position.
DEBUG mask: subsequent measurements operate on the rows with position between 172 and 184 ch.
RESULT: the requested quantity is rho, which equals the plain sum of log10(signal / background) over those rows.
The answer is -0.09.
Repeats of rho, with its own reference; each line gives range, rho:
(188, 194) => 0.00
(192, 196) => 0.03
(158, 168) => 0.01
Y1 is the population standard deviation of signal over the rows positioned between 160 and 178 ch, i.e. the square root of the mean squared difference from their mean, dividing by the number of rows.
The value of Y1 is 8.9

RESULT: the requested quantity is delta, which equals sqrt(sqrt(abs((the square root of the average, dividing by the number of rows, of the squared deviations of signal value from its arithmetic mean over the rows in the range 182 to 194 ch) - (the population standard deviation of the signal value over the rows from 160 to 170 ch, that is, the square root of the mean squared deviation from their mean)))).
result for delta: 1.12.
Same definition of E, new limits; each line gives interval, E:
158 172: 0.99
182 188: 0.99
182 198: 1.01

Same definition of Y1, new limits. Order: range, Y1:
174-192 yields 9.3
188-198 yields 7.9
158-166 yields 4.0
